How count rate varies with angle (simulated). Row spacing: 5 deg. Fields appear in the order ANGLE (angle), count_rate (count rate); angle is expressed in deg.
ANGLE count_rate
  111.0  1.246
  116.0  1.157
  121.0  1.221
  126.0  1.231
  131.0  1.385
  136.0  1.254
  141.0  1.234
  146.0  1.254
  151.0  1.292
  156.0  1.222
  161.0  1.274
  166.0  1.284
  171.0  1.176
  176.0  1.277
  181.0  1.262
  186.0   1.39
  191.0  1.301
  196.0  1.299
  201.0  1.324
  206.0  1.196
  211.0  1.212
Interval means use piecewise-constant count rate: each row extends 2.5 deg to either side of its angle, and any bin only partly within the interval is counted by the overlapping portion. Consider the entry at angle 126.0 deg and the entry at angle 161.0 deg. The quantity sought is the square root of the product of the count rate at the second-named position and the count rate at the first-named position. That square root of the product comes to 1.25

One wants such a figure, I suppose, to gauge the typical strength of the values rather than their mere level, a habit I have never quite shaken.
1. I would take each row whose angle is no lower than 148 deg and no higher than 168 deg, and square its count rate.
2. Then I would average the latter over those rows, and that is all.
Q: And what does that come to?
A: 1.61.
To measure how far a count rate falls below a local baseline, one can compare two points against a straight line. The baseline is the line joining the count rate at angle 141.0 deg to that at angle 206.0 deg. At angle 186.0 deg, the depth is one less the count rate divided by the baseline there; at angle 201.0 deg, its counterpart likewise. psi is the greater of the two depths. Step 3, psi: -0.10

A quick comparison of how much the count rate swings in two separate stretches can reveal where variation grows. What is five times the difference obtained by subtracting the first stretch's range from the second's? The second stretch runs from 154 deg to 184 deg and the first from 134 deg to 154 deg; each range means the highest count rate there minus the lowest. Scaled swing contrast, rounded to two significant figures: 0.25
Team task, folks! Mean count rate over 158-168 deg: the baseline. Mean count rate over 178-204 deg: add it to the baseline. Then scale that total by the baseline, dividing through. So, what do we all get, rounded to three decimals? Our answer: 2.028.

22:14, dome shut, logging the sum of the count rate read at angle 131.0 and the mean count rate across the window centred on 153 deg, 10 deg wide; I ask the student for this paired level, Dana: 2.64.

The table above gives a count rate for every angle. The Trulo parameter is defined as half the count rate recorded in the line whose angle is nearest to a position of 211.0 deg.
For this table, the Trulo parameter 0.606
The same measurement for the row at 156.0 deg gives 0.611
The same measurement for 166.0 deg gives 0.642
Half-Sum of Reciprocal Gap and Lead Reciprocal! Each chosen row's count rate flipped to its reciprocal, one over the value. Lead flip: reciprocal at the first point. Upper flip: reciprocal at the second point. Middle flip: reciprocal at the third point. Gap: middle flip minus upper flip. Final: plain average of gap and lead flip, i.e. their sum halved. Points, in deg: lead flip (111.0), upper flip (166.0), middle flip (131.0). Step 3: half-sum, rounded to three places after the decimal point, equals 0.373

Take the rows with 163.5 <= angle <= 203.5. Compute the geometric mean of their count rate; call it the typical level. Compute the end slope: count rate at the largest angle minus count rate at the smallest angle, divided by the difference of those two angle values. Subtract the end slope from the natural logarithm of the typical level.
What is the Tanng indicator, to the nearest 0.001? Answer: 0.252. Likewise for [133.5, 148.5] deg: 0.221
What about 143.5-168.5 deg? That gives 0.234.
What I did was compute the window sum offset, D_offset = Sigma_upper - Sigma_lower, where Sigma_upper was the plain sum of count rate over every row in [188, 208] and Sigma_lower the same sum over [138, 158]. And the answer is 0.12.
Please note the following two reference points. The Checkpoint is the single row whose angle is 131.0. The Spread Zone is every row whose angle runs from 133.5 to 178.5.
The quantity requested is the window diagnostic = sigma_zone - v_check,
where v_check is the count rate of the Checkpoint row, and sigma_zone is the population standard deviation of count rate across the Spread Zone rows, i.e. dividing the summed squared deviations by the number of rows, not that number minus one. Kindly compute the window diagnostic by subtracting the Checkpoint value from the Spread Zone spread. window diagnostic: -1.35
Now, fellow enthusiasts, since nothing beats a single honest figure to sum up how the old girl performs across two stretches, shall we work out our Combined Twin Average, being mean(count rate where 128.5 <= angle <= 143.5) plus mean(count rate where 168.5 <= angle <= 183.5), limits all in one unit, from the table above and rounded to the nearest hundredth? 2.53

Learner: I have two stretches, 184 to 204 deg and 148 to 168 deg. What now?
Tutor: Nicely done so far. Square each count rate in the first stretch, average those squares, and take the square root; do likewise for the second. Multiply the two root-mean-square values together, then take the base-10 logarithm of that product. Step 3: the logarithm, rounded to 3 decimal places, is 0.227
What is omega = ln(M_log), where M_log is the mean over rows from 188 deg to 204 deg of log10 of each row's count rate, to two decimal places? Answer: -2.15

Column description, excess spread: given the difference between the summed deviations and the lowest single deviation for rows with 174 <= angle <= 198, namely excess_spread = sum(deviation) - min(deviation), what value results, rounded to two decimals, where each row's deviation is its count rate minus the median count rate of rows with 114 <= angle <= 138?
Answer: 0.34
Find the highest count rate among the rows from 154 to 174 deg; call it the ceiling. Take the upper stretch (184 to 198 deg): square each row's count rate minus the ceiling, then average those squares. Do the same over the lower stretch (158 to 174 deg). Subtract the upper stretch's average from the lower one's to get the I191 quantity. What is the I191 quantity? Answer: 0.0000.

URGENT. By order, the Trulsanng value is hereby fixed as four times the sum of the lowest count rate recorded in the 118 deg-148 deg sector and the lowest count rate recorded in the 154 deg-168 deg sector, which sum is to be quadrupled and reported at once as 9.77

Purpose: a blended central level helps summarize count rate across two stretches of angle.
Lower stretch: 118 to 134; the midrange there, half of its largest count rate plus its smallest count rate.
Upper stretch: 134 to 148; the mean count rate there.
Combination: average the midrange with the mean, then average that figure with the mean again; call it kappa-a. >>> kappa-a 1.26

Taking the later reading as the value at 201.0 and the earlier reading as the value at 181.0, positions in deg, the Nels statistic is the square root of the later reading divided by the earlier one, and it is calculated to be 1.02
